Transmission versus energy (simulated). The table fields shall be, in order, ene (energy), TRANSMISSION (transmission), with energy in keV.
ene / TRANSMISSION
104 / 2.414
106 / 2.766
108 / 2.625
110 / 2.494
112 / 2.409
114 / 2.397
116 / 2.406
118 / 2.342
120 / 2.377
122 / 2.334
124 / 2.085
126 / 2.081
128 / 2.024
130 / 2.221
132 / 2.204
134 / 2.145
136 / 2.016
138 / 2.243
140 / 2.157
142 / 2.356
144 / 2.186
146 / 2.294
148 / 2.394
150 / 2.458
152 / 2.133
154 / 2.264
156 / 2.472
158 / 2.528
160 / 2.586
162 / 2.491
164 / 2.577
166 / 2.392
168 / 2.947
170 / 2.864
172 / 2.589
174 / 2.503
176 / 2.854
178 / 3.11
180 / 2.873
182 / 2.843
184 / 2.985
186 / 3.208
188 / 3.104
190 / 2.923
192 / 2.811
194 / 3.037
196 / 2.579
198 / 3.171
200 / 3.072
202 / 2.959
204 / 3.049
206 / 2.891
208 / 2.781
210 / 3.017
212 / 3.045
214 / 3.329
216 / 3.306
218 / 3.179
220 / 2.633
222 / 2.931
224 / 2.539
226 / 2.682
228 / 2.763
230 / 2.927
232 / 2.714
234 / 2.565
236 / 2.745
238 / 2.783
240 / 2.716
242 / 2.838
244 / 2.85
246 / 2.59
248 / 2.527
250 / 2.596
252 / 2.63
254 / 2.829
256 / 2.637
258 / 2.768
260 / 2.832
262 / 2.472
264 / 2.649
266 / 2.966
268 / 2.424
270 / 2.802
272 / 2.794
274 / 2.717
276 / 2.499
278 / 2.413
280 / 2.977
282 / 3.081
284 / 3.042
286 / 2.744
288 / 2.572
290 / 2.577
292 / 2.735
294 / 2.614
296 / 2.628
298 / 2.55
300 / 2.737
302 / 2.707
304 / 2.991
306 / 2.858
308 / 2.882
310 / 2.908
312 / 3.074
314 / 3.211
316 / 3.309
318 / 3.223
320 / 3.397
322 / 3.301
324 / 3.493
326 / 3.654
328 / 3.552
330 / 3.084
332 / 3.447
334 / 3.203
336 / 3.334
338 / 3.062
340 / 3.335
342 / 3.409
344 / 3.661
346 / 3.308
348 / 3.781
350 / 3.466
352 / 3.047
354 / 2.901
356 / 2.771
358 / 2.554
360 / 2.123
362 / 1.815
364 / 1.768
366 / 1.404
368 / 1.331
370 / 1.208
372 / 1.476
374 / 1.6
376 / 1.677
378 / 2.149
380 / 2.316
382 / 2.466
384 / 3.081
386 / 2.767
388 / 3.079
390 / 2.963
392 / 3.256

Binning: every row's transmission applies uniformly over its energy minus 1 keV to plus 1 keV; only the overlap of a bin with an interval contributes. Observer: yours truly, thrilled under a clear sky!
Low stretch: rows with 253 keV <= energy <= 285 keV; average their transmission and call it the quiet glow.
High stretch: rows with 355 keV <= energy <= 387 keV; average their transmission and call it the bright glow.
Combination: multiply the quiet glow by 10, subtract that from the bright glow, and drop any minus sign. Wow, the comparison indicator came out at 25.4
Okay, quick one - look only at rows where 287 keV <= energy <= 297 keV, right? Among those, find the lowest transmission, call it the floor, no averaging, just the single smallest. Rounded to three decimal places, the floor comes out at 2.572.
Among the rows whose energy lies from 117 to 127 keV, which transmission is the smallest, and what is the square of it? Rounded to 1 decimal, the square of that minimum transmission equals 4.3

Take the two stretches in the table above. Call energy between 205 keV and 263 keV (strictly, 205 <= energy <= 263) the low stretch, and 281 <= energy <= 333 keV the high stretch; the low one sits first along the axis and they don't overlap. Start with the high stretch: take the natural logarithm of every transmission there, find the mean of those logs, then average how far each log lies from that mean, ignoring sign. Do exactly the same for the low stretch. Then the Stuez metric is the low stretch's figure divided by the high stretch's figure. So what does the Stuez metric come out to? 0.62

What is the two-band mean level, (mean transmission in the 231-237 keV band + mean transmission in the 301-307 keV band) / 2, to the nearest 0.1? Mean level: 2.8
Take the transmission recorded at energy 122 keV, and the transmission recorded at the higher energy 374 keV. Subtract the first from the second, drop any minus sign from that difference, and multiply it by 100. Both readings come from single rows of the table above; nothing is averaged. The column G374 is 73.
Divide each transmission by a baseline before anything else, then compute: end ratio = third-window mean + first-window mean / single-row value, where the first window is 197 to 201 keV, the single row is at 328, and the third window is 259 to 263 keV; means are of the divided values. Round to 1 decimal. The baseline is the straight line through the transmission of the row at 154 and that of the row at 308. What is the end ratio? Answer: 2.0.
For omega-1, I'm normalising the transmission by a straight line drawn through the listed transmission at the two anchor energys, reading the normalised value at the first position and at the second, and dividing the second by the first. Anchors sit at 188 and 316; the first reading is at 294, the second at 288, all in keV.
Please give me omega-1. 0.99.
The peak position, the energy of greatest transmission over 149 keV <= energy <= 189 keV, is 186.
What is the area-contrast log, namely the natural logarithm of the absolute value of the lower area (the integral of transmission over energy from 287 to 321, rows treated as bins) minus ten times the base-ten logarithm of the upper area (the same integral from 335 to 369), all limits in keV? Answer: 4.4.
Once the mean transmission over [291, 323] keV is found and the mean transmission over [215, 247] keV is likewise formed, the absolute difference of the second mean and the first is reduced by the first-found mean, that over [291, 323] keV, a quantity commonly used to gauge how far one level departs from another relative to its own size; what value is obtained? -2.80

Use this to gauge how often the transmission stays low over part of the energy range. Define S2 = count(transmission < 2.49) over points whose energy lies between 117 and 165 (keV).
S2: 20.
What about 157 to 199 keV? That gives 1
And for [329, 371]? 6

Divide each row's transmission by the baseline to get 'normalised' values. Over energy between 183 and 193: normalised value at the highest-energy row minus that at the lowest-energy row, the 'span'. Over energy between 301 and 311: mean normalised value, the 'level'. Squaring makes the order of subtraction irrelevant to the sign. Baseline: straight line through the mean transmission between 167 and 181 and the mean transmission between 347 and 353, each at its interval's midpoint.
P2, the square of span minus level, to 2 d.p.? 0.89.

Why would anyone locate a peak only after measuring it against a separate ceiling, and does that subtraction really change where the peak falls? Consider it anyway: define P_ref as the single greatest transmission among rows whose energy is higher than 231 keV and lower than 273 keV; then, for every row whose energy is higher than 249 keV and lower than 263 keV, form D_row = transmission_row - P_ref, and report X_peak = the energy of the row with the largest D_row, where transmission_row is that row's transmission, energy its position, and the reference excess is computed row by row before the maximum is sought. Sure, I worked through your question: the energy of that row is 260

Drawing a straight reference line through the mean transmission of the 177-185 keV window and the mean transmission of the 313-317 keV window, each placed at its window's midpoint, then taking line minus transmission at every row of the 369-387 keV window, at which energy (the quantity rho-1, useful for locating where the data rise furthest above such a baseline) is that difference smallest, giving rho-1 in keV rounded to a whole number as 384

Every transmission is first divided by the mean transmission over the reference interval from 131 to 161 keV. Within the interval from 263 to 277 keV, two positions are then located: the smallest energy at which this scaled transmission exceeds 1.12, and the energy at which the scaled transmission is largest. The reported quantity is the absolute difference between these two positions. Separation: 2 keV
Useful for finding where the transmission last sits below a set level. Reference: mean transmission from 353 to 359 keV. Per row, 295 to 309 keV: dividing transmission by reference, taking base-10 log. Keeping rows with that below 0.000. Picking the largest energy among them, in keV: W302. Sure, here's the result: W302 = 302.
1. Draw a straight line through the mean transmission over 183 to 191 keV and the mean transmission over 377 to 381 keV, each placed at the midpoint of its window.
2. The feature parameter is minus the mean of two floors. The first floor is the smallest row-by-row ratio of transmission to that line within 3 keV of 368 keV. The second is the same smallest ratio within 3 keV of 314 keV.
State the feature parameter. -0.88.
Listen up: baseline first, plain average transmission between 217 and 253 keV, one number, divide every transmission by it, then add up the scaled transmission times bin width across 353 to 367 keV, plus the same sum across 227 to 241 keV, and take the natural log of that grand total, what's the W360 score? 3.230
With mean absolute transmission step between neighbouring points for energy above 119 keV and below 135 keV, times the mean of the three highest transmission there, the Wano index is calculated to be 0.21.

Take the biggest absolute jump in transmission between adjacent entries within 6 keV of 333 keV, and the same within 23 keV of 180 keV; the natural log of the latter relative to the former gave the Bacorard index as 0.24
